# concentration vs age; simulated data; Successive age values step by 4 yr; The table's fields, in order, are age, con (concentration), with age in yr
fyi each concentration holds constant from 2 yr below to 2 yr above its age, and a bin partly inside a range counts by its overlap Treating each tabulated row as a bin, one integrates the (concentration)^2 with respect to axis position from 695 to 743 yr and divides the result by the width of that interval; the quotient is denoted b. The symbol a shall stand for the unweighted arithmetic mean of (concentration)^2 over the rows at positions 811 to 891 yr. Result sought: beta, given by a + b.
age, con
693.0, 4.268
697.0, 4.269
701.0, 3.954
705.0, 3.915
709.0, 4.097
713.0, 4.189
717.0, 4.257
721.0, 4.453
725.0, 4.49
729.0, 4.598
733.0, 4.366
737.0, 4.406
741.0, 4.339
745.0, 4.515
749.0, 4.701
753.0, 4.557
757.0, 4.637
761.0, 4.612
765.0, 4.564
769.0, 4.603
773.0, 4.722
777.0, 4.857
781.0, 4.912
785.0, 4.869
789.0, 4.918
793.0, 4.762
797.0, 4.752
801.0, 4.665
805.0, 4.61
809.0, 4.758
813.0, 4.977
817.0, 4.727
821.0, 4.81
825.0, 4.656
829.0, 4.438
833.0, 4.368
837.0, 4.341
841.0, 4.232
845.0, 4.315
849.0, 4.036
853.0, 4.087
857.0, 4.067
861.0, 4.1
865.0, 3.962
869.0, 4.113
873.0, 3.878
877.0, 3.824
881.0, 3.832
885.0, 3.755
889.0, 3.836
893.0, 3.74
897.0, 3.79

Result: 36.2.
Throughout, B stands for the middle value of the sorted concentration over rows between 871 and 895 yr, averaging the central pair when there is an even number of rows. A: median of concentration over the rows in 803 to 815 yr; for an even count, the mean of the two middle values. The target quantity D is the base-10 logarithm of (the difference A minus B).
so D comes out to -0.03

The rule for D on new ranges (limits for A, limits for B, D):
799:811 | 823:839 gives -0.58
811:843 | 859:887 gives -0.17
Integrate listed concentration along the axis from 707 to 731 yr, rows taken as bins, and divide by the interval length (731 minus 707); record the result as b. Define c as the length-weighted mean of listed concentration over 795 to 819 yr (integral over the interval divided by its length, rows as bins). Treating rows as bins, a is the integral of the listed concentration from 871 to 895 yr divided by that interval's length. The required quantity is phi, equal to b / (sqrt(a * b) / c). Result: 5.07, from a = 3.81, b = 4.35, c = 4.7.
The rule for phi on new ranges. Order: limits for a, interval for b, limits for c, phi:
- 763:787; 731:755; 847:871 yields 3.94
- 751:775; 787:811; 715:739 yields 4.49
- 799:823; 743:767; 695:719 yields 4.04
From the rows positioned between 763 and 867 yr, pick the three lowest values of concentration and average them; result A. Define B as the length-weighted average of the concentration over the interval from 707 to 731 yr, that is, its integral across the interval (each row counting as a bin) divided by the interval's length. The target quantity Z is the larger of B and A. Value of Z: 4.35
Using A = 4.02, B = 4.35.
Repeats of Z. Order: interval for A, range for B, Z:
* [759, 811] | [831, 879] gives 4.59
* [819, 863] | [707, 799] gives 4.57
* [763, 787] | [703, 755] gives 4.63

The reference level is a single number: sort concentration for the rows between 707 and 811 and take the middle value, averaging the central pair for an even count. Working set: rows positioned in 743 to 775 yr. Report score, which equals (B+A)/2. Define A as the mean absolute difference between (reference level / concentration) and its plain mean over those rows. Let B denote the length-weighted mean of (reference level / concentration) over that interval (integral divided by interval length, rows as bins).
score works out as 0.51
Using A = 0.012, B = 1.00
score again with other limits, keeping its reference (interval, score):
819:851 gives 0.55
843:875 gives 0.58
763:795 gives 0.49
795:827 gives 0.49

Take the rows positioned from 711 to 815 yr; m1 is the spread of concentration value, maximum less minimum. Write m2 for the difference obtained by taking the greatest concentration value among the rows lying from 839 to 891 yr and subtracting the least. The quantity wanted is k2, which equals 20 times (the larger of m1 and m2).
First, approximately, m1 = 0.79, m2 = 0.56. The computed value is 15.8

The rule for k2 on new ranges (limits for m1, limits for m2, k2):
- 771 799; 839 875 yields 8.7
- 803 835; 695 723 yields 12.2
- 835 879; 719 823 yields 12.8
